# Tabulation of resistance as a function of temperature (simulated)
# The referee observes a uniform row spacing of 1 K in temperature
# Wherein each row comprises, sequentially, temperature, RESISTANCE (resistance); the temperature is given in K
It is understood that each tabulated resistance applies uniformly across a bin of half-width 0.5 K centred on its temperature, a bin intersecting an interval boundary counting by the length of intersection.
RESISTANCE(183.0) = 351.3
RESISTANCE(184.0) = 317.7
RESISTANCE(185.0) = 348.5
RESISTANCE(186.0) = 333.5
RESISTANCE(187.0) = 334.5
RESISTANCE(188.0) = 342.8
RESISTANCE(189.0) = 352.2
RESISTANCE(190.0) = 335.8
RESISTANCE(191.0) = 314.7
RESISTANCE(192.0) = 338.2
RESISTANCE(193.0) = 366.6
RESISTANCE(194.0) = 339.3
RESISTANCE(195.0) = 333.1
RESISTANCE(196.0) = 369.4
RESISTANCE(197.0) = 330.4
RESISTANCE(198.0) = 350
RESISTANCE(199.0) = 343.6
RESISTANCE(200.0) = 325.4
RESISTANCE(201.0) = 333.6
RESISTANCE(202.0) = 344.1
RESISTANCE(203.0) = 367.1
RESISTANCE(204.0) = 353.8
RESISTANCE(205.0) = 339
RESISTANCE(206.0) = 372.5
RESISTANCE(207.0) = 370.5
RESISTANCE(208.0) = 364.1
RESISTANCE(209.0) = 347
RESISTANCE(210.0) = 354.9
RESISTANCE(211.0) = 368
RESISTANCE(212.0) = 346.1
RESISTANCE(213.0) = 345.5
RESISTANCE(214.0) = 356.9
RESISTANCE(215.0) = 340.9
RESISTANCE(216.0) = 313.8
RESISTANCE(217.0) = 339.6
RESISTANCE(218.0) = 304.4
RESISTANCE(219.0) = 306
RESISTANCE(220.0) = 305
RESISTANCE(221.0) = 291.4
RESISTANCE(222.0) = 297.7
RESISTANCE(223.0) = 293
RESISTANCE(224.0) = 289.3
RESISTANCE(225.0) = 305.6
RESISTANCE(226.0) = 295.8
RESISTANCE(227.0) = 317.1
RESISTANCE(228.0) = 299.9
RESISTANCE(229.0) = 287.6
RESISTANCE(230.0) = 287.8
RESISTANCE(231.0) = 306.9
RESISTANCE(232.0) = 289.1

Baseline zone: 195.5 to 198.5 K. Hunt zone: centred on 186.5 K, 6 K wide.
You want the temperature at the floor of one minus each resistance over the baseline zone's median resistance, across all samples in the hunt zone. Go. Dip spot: 189.0 K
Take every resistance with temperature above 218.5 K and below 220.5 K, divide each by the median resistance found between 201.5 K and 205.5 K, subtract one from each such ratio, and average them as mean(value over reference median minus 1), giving -0.12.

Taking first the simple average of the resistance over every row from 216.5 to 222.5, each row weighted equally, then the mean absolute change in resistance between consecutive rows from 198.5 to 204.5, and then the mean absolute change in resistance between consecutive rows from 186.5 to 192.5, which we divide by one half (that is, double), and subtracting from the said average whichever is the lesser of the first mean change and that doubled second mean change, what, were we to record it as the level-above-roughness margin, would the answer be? 293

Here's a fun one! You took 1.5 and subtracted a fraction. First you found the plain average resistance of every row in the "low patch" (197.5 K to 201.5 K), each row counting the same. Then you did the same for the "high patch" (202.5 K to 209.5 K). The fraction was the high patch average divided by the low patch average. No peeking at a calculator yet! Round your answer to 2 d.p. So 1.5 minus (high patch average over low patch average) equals 0.44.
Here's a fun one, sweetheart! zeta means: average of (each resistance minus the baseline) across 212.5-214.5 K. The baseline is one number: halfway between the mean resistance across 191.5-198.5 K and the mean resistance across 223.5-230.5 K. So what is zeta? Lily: 29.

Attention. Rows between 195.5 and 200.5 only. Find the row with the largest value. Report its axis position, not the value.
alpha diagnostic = 196.0 K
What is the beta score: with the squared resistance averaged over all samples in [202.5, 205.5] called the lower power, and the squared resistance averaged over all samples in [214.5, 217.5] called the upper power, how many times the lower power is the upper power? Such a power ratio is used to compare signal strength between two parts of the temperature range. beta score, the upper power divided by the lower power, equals 0.88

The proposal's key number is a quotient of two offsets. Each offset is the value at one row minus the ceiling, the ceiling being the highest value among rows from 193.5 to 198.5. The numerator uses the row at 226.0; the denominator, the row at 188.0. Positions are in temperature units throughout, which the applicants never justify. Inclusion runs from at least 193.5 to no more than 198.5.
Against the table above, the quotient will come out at 2.8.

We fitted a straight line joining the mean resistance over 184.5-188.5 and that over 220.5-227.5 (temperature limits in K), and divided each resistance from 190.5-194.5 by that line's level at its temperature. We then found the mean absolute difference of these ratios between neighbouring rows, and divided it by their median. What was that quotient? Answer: 0.079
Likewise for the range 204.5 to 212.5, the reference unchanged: 0.040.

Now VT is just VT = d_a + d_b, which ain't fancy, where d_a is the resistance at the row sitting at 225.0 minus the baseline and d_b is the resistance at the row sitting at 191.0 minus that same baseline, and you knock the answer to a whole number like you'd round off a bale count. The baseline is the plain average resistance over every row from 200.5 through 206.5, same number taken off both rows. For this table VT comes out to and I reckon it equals -83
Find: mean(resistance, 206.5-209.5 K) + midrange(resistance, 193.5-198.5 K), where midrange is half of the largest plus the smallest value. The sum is 710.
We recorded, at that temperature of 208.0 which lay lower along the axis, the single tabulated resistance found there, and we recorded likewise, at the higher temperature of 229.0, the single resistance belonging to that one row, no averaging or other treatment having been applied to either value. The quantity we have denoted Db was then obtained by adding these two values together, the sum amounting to 652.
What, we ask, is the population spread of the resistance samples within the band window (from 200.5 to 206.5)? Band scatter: 14.3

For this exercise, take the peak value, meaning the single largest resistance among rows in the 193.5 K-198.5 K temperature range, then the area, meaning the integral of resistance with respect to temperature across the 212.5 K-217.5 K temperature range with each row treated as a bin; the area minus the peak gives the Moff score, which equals 1327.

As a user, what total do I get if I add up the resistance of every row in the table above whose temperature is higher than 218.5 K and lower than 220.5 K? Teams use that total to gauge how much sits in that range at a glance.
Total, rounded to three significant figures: 611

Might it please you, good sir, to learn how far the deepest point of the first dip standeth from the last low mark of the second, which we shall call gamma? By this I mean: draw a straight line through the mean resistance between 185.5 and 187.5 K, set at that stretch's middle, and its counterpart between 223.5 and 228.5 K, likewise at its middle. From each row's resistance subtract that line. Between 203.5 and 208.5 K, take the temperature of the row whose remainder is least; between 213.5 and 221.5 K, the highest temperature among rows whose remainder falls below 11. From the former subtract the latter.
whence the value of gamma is -16 K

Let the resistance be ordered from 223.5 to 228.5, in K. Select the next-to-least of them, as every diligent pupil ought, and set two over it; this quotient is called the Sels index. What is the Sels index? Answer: 0.0068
